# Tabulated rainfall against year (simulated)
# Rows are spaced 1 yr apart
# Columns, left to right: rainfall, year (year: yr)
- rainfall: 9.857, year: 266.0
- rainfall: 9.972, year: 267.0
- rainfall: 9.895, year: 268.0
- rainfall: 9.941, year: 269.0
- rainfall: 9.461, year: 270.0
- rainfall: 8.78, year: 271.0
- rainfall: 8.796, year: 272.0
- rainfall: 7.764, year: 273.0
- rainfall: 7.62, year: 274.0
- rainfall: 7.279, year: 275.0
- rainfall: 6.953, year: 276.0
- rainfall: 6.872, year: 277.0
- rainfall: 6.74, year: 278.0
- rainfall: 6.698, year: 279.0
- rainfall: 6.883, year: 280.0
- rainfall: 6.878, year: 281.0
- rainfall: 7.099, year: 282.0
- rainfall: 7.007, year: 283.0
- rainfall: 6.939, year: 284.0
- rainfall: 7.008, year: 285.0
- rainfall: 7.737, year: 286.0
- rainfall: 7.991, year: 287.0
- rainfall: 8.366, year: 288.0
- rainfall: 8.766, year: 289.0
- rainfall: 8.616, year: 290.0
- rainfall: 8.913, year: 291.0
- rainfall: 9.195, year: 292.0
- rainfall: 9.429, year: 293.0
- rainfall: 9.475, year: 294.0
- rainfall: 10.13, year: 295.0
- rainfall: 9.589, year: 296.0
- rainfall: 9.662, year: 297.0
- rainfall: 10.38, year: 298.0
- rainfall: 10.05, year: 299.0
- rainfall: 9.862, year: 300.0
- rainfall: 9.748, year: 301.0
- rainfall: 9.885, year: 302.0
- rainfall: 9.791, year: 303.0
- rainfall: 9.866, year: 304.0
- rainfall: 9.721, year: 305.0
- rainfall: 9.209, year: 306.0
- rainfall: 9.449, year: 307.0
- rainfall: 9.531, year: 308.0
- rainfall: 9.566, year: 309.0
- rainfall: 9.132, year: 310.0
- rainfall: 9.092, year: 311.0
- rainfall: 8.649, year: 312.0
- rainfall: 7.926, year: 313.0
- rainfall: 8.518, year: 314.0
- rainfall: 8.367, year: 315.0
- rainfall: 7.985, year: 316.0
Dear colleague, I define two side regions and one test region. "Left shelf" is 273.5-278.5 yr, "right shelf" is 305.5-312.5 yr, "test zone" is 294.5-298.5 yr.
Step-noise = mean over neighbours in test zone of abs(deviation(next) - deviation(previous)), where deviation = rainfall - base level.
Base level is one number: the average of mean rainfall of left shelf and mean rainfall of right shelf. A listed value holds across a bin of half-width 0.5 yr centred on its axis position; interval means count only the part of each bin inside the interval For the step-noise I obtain 0.44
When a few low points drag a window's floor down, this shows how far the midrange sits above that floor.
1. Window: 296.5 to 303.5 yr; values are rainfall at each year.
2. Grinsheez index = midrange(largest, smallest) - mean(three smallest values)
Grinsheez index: 0.29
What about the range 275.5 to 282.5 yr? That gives 0.13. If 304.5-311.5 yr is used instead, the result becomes 0.26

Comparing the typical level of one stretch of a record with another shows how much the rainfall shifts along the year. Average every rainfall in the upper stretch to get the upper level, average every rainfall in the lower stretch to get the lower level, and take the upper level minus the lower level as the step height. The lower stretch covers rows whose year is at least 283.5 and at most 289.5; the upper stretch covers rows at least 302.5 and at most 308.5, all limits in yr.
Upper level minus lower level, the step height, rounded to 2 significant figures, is 1.8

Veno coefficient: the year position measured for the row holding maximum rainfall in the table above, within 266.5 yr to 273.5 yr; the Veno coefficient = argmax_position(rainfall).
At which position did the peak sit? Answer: 267.0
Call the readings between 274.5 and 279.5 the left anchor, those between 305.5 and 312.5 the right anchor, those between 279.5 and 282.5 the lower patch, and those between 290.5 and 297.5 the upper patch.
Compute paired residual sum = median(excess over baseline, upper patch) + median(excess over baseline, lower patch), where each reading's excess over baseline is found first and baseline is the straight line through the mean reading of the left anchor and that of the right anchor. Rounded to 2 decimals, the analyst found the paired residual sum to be 1.06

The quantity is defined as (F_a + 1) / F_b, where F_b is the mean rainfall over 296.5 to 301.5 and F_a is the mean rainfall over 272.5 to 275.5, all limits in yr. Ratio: 0.86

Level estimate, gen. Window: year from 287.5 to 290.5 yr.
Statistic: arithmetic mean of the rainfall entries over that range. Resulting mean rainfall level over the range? 8.6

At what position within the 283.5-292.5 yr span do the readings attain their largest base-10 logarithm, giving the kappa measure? 292.0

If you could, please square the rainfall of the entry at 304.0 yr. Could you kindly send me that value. 97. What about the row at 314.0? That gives 73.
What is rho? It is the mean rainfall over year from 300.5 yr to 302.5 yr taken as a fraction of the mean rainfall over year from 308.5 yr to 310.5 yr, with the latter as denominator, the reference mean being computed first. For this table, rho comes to 1.05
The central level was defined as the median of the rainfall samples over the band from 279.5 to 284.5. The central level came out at 6.9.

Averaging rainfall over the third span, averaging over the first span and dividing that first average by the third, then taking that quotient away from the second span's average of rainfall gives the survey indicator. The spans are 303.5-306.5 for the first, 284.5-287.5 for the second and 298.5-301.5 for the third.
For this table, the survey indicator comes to 6.6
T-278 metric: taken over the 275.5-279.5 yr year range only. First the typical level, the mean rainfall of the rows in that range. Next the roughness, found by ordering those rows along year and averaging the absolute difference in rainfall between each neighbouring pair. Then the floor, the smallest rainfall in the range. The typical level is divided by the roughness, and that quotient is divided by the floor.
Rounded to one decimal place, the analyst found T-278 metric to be 12.0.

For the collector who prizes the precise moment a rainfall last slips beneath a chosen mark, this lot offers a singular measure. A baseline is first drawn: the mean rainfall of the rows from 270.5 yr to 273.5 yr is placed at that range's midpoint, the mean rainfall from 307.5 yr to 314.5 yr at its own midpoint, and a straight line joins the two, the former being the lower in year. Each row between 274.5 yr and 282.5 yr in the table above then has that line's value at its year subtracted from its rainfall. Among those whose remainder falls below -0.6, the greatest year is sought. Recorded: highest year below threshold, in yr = 282.0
